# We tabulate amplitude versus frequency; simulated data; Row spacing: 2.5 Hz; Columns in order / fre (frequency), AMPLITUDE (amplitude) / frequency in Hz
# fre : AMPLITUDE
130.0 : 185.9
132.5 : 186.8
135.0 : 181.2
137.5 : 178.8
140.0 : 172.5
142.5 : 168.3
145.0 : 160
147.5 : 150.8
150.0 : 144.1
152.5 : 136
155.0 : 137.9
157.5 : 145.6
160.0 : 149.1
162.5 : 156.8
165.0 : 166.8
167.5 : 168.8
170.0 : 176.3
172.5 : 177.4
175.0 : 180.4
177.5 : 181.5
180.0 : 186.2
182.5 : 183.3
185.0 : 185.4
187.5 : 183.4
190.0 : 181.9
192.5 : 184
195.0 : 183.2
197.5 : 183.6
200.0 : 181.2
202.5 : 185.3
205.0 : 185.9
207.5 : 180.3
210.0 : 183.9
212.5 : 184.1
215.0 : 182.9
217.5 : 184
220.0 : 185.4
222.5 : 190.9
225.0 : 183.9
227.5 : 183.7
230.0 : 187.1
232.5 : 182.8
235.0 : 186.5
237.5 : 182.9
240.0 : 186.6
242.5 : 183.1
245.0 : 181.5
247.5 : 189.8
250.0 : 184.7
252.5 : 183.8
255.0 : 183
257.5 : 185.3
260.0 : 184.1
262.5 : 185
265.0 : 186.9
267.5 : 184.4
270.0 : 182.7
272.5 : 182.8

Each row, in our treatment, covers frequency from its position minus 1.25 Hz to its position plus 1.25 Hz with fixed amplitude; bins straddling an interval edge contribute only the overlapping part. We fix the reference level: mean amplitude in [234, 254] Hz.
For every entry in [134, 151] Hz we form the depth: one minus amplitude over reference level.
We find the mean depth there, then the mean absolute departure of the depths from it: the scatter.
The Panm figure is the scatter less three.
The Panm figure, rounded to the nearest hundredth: -2.94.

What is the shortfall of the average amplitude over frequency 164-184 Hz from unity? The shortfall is -177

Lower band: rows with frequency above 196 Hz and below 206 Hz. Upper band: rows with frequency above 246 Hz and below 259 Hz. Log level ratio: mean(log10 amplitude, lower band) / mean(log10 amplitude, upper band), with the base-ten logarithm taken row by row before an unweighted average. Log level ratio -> 1.00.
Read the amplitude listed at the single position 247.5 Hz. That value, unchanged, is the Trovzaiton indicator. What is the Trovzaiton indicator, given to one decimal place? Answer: 189.8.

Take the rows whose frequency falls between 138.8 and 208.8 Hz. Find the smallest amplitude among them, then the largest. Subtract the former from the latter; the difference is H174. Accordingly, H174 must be 50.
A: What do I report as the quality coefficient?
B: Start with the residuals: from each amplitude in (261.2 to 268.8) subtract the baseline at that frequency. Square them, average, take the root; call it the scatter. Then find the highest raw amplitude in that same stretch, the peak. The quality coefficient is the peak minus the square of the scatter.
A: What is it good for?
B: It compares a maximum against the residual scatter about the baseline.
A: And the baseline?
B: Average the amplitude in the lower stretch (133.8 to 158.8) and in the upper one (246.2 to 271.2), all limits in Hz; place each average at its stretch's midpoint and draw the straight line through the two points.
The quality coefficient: 184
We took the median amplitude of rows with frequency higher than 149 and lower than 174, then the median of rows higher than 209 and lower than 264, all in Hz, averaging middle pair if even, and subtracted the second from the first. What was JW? -31.1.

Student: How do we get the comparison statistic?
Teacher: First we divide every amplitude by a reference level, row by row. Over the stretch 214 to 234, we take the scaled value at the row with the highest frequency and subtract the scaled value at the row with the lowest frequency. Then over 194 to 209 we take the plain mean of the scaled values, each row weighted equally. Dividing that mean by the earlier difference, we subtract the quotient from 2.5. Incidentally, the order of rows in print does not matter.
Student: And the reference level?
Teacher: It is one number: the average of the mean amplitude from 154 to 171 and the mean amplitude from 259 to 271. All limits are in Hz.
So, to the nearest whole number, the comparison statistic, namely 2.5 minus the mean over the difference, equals 1835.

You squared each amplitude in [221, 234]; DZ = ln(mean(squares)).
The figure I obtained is 10.4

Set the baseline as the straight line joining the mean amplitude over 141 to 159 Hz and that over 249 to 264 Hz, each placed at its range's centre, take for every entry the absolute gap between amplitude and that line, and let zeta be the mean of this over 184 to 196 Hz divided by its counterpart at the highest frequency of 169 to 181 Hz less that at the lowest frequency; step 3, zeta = 3.2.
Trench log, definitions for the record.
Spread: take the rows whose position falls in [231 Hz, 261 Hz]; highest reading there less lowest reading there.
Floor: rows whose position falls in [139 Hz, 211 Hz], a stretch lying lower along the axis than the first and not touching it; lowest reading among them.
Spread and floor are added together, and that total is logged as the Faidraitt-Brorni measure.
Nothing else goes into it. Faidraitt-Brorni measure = 144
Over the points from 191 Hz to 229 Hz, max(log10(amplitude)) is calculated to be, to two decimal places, 2.28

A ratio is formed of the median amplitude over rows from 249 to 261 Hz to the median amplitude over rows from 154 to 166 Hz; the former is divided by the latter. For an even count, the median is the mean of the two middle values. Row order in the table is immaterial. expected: 1.23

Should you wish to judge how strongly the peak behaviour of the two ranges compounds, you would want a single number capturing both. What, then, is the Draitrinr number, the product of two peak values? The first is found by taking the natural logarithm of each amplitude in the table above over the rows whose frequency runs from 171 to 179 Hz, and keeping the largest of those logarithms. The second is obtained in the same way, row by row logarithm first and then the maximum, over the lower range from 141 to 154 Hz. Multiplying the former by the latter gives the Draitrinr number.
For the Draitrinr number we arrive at 26.7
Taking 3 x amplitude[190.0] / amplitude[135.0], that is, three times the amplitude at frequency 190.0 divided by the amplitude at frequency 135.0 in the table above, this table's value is 3.01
